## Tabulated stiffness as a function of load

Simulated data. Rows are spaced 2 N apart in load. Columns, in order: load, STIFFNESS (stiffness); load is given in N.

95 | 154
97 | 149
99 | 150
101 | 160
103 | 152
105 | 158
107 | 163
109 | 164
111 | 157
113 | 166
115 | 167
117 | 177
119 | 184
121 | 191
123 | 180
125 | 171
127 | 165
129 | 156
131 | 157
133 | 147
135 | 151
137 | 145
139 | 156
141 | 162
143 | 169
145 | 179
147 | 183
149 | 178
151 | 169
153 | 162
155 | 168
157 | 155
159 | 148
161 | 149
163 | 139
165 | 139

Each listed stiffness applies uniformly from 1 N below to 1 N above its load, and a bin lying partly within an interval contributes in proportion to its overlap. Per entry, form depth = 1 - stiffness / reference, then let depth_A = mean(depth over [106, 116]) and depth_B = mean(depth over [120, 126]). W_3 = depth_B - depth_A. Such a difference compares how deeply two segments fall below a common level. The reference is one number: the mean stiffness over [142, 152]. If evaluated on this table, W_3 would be -0.10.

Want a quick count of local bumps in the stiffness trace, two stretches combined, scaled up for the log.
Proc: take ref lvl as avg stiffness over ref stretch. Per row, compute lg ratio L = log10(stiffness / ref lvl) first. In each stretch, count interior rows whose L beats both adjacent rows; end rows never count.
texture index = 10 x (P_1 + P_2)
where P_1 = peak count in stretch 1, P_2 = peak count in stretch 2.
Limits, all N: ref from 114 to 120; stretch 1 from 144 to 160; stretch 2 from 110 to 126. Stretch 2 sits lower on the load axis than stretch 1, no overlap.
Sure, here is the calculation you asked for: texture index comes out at 30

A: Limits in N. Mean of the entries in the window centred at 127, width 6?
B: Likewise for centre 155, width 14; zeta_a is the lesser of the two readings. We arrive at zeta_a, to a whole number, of 161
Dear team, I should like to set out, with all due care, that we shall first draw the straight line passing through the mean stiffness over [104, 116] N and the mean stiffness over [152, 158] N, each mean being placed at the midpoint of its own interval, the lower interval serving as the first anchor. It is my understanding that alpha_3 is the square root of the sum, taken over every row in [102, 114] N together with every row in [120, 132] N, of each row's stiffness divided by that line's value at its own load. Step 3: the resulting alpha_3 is 3.49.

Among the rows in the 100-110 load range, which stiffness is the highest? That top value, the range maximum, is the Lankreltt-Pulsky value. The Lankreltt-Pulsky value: 164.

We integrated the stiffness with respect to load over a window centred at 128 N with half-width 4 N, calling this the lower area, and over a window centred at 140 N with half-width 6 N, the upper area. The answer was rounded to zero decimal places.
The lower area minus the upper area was -626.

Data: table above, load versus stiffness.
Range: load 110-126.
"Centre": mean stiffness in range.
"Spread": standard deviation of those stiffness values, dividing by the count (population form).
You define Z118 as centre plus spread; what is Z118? 184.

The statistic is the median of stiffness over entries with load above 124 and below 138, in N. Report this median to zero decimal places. 156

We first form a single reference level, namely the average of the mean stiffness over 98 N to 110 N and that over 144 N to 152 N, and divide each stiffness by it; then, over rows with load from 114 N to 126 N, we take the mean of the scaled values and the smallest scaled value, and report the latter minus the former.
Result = -0.068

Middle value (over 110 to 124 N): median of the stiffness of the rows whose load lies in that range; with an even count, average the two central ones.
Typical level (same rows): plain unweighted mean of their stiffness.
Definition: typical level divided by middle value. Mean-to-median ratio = 0.99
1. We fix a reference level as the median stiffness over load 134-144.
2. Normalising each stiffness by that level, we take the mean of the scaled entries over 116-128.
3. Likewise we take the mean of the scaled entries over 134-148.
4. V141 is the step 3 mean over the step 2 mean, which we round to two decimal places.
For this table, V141 0.92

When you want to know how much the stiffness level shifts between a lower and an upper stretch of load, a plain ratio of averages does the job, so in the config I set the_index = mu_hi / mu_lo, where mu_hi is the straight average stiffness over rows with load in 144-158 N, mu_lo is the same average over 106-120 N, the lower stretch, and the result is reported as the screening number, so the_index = 1.01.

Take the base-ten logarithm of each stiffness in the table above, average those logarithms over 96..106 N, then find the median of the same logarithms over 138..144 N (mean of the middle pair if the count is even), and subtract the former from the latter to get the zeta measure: 0.023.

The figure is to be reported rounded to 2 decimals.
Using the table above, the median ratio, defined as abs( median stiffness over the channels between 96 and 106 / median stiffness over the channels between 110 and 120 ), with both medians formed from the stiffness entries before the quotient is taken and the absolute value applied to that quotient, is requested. 0.91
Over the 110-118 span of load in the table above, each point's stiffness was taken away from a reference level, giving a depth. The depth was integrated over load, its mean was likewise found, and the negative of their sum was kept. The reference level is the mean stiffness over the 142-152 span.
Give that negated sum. -80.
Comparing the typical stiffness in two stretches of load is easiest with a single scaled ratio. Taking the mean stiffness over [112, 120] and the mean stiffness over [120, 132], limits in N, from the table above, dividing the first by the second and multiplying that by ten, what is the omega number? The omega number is 10.2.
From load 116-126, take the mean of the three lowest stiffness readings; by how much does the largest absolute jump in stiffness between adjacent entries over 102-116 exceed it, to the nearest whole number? -167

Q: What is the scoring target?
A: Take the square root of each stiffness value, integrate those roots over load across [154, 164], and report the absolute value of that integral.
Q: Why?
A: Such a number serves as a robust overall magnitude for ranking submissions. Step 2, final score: 123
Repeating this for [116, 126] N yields 134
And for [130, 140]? 123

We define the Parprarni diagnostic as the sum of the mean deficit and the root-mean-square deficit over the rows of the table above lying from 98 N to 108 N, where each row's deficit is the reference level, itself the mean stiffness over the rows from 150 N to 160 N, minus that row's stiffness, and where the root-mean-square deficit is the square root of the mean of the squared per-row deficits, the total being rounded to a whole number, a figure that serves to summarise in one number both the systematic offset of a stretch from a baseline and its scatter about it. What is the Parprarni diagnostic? 10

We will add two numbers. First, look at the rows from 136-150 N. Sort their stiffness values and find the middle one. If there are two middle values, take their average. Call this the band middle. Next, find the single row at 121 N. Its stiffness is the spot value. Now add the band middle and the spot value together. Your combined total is 360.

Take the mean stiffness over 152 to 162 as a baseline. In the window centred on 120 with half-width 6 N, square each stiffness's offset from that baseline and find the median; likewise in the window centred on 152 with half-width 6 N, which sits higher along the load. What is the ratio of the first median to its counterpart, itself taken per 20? 0.17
